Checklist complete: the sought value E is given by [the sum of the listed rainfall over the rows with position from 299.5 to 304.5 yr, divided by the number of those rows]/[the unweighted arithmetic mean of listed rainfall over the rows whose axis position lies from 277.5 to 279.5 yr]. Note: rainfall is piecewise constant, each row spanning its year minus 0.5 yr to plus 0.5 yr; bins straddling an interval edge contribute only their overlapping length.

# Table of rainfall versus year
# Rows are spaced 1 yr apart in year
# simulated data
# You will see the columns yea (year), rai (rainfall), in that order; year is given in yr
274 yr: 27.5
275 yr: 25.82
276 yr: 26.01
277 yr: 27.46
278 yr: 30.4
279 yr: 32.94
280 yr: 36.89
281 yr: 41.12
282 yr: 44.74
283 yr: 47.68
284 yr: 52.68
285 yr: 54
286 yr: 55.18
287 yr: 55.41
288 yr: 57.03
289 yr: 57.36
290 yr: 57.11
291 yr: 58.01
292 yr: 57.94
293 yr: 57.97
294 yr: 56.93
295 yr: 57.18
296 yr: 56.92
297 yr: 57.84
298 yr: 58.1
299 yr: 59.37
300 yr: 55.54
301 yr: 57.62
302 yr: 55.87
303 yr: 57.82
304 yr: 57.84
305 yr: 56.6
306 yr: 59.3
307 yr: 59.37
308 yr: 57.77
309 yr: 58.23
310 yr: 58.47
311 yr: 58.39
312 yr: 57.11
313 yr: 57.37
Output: 1.8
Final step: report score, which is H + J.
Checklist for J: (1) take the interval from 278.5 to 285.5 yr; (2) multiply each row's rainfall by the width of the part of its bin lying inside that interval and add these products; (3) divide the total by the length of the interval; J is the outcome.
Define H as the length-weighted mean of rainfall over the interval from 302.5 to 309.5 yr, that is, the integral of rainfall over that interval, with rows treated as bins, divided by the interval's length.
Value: 102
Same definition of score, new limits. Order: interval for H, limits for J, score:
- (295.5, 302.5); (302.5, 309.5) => 115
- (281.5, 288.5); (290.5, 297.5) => 110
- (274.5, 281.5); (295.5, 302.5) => 89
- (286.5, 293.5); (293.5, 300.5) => 115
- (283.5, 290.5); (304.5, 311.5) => 114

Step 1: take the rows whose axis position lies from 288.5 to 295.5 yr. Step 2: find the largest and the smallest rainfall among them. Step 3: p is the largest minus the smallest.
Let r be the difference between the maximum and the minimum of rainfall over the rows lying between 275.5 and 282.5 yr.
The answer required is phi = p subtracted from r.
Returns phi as 18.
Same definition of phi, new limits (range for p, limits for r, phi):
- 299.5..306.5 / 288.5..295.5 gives -3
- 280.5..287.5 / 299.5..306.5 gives -11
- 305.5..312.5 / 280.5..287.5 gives 12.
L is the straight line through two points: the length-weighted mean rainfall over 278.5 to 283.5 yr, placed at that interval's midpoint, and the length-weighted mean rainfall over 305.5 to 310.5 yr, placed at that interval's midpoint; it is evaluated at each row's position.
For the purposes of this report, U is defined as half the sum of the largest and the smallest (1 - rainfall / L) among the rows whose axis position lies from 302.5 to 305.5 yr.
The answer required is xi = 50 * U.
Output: -1.1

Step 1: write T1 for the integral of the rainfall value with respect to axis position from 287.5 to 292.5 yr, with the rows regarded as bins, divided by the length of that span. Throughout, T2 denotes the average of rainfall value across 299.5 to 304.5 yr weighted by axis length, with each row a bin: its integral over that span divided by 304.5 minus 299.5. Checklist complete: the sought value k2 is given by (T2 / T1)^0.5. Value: 1.00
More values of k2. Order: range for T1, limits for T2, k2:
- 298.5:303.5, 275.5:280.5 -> 0.73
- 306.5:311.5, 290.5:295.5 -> 0.99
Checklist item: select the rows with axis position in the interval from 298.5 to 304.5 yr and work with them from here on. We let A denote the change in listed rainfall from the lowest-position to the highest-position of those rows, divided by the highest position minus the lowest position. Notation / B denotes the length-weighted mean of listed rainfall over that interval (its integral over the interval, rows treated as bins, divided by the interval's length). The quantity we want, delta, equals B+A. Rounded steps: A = -0.3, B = 57.3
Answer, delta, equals 57.0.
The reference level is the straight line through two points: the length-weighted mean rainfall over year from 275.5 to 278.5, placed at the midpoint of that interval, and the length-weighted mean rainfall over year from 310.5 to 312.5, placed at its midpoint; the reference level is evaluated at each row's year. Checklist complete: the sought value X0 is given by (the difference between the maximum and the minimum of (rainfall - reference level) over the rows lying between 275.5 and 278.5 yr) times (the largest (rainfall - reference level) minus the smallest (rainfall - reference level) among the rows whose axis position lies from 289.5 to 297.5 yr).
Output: 14.4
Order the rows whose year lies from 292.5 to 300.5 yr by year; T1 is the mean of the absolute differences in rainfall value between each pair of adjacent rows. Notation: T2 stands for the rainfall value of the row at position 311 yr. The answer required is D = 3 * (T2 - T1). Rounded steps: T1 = 1.1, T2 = 58.39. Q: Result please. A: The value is 172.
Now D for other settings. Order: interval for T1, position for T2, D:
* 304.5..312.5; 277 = 80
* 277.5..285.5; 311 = 165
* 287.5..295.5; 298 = 173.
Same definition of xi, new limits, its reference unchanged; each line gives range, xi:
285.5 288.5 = -12.5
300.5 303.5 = -2.3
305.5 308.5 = -0.5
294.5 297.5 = -6.7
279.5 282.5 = -0.1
